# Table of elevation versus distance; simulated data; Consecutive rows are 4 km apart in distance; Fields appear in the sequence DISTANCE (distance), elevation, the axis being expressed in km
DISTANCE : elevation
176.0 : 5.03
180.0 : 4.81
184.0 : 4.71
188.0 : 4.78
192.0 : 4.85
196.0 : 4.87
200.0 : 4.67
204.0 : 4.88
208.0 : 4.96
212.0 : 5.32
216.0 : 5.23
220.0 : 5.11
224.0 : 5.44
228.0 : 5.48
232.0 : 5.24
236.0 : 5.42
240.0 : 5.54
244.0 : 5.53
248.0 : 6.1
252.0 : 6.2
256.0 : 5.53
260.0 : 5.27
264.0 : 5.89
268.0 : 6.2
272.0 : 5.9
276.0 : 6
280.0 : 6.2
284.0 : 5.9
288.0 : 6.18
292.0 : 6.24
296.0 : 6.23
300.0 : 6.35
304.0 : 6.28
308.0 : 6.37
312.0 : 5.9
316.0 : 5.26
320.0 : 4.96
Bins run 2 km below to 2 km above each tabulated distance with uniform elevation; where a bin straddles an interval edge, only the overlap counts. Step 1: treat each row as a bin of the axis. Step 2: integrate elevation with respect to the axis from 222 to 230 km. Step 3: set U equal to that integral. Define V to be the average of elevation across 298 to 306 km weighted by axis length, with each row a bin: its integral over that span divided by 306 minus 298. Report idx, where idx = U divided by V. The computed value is 6.9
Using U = 43.7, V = 6.3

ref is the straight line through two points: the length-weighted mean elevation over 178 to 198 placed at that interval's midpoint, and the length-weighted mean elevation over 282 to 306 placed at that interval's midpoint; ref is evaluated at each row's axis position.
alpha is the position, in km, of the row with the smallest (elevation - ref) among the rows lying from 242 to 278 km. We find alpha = 260.0 km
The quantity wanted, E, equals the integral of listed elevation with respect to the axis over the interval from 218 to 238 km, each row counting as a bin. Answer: 107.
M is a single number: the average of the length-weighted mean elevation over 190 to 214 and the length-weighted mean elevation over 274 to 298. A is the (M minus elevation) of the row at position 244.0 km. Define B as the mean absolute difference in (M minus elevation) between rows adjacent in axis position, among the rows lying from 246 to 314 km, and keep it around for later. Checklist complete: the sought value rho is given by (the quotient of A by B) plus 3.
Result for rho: 3.0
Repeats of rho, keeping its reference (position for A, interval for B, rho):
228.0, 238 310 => 3.2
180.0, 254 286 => 5.4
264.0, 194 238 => 1.0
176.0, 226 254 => 5.4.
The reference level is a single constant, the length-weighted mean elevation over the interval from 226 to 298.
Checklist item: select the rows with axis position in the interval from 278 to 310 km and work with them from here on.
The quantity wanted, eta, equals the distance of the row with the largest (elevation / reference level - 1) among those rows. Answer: 308.0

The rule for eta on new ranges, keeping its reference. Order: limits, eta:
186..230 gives 228.0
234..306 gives 300.0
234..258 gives 252.0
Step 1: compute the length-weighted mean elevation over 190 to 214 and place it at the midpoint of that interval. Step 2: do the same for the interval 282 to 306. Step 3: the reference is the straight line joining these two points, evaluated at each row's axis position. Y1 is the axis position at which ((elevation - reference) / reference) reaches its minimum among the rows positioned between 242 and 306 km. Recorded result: 260.0 km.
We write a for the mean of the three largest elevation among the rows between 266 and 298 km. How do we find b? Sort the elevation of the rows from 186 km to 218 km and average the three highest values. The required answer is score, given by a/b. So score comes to 1.2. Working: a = 6.22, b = 5.2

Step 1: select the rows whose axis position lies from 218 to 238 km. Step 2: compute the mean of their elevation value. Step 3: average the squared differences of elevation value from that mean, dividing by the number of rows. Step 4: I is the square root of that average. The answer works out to 0.14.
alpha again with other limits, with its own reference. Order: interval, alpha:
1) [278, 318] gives 316.0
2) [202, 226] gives 204.0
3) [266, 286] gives 284.0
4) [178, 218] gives 200.0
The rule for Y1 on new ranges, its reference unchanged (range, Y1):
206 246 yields 232.0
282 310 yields 284.0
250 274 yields 260.0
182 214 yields 200.0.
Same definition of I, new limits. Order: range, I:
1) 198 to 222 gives 0.22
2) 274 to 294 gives 0.13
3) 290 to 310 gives 0.06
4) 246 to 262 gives 0.39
